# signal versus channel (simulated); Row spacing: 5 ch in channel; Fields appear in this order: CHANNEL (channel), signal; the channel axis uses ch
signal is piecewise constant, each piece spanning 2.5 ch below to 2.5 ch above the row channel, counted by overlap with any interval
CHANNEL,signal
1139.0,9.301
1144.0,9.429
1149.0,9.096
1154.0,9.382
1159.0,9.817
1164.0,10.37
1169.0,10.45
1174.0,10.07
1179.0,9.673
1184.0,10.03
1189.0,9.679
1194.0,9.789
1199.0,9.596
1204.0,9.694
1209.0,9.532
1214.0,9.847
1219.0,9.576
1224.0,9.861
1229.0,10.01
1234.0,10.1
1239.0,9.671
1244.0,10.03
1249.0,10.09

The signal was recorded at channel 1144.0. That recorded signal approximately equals 9.429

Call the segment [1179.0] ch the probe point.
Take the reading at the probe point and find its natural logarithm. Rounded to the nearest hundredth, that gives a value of 2.27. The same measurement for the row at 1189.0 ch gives 2.27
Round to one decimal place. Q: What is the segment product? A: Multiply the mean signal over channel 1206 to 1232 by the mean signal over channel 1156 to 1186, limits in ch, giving 98.3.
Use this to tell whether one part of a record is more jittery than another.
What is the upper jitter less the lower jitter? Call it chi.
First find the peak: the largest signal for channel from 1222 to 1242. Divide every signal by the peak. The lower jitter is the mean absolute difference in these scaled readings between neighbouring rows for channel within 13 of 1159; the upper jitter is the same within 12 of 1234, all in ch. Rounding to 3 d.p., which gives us -0.008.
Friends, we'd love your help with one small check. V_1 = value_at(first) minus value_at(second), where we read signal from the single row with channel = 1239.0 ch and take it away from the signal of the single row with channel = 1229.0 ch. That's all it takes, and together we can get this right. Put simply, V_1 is 0.3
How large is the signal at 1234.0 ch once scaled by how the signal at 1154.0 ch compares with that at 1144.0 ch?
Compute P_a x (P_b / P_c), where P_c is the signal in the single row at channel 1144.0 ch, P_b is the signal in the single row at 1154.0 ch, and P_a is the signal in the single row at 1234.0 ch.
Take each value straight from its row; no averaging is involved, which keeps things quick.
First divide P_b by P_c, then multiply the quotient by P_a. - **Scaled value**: 10.0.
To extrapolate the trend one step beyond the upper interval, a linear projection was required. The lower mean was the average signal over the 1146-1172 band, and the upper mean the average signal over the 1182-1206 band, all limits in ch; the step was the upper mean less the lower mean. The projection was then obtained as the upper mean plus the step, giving 9.69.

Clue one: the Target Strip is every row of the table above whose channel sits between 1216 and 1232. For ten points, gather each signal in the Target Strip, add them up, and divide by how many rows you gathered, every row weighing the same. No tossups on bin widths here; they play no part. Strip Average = 9.8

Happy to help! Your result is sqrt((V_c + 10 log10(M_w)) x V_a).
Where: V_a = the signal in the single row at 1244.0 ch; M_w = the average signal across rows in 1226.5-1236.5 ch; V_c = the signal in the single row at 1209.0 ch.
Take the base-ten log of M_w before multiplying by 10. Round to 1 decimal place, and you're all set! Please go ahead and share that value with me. 14.0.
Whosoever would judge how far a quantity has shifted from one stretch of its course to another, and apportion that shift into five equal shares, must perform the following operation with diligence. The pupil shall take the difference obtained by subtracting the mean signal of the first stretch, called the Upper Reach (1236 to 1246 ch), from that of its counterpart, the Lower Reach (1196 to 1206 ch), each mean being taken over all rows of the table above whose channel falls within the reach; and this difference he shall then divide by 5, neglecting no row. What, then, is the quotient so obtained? -0.041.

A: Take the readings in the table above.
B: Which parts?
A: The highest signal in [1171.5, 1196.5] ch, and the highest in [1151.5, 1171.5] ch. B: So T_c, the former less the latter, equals -0.4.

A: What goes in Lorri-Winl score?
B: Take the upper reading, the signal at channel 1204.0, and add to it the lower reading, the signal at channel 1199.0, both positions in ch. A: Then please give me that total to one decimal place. 19.3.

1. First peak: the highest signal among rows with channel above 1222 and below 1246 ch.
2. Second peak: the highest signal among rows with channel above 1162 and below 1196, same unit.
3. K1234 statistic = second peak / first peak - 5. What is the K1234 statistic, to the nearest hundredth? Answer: -3.97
